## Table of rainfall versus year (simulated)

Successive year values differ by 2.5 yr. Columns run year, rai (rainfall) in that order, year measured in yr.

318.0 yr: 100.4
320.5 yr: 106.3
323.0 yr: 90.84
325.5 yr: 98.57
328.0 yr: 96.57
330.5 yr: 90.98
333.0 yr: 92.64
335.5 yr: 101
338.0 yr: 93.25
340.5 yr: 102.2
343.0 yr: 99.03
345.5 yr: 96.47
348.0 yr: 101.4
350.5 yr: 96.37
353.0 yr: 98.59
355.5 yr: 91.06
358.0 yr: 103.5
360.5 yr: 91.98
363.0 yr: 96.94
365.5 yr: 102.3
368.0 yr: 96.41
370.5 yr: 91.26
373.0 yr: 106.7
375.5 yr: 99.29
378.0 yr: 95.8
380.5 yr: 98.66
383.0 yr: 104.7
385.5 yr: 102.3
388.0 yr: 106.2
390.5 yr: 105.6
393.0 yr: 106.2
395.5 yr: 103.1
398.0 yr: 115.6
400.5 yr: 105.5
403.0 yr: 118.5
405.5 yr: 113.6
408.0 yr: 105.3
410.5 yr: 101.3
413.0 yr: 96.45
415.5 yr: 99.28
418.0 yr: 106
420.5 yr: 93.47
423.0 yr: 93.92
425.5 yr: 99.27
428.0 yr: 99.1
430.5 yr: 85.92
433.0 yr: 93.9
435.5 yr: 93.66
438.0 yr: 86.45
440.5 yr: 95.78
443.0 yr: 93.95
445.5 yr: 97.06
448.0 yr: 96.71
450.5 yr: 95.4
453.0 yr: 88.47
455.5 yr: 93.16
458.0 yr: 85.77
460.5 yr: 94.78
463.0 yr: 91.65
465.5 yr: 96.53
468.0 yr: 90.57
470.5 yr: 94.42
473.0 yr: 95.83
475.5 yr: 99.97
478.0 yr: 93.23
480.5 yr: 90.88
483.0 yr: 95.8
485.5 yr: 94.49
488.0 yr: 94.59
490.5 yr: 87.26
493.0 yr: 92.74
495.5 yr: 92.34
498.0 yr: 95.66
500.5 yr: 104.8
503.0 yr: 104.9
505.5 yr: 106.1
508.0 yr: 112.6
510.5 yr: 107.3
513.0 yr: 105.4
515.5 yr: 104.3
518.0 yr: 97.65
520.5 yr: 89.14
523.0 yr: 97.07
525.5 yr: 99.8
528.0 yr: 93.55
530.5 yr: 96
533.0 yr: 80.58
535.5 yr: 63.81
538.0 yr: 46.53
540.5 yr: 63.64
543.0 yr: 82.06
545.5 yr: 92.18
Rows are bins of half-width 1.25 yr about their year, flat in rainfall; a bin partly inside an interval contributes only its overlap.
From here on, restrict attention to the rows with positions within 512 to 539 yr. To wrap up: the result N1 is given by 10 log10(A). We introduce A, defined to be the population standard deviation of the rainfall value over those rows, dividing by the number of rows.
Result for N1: 12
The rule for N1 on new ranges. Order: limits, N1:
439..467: 5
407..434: 7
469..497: 5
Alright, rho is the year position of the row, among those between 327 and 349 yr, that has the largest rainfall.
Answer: 340.5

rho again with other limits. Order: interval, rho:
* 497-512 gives 508.0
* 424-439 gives 425.5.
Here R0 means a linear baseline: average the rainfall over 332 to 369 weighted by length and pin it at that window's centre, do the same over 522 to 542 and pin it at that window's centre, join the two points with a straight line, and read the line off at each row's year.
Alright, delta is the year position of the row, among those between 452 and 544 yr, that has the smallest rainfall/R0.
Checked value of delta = 538.0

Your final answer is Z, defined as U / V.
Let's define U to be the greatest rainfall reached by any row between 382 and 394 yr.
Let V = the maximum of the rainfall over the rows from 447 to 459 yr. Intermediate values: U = 106.2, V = 96.71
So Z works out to 1.10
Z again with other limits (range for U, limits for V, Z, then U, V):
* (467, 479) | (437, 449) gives 1.03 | 99.97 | 97.06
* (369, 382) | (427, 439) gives 1.08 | 106.7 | 99.1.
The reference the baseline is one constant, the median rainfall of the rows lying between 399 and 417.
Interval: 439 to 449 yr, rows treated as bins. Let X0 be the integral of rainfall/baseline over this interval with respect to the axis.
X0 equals 9.1 yr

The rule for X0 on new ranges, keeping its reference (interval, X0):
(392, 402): 10.2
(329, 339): 9.0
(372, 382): 9.5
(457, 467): 8.8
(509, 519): 9.9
